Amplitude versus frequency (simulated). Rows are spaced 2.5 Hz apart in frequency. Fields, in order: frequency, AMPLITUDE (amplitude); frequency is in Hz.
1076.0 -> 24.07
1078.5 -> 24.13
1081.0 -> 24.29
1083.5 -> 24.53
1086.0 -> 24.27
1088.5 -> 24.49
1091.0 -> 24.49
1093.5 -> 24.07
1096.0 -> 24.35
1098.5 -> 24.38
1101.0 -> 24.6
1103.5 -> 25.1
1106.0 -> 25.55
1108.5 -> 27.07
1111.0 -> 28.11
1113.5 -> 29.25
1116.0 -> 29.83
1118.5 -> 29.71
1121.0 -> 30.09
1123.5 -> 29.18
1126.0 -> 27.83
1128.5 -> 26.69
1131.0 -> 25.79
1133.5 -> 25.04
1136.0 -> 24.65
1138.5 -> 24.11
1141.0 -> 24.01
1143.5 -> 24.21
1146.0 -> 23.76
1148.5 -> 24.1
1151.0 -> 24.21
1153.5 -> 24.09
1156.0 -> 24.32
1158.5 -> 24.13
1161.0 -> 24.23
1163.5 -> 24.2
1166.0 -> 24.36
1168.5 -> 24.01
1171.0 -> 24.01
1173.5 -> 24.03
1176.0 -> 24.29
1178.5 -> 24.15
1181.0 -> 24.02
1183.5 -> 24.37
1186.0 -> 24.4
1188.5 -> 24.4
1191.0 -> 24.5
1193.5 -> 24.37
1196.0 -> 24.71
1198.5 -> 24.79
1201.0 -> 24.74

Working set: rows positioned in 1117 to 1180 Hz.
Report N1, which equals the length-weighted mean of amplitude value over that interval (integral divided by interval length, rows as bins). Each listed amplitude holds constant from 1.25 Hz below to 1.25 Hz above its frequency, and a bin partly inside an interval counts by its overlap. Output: 25.2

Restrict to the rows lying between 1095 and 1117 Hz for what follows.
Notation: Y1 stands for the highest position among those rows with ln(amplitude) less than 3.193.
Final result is 1096.0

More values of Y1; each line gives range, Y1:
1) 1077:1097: 1096.0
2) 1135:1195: 1181.0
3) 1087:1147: 1146.0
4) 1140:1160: 1158.5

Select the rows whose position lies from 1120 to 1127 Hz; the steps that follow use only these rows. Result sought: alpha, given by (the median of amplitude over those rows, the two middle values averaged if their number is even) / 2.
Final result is 14.6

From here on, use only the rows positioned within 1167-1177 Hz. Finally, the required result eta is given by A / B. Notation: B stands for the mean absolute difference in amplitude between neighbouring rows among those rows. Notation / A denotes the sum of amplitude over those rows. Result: 1032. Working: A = 96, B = 0.09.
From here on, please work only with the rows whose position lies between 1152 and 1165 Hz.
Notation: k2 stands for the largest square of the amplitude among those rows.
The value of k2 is 591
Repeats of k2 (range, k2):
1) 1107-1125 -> 905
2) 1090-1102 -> 605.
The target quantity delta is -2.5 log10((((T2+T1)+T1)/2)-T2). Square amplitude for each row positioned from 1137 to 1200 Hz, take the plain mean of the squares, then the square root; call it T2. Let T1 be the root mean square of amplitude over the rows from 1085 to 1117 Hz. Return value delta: -2.85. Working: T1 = 25.9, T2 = 24.23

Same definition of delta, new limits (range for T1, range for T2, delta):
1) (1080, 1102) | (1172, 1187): -2.72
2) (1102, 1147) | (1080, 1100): -2.91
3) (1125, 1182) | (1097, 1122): -2.59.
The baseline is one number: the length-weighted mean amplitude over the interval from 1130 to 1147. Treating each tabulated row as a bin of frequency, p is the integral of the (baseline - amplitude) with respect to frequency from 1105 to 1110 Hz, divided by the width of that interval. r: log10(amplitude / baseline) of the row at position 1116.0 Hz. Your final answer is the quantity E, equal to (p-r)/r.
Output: -24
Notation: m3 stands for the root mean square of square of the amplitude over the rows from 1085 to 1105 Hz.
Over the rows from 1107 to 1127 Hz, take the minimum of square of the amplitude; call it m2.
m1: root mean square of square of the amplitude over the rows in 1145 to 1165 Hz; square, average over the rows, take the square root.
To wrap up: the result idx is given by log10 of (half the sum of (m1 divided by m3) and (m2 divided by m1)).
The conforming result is 0.047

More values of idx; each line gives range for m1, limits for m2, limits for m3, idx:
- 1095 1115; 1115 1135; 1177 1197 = 0.015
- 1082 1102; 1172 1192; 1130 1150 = -0.008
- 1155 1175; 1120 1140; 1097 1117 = -0.046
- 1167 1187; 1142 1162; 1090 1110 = -0.022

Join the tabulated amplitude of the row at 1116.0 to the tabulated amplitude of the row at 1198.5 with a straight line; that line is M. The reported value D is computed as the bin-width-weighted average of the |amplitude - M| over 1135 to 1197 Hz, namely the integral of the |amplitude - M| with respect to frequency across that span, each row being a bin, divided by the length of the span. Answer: 2.6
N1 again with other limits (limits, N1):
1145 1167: 24.2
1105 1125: 28.6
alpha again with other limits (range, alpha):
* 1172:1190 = 12.1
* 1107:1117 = 14.3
